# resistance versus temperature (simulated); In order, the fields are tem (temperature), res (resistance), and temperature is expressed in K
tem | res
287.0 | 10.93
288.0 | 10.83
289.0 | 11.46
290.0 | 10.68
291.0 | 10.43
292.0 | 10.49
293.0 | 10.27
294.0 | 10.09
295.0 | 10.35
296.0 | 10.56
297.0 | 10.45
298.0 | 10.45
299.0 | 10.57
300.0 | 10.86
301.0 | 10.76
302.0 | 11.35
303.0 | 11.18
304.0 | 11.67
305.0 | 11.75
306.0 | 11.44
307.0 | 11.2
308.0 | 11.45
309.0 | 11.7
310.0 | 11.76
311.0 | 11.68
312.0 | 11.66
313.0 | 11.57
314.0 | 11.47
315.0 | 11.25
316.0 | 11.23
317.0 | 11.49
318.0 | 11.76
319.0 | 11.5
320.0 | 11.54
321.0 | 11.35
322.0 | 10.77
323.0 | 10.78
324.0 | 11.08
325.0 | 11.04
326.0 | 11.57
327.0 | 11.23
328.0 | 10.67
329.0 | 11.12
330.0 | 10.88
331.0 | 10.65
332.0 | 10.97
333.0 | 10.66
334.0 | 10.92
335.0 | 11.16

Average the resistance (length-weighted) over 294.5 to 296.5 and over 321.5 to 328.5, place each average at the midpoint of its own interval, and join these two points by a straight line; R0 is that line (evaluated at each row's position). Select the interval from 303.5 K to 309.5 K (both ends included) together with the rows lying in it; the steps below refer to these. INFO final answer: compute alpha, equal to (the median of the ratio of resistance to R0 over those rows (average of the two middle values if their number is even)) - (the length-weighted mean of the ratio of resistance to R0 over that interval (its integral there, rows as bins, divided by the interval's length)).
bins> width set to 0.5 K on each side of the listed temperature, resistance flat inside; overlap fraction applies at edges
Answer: 0.001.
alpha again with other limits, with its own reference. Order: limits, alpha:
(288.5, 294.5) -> -0.011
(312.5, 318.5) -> 0.002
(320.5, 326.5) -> -0.005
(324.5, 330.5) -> 0.000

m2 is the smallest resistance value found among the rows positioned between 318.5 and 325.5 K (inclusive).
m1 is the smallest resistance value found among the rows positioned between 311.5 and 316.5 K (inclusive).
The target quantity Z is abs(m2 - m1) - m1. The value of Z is -10.8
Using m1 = 11.23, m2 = 10.77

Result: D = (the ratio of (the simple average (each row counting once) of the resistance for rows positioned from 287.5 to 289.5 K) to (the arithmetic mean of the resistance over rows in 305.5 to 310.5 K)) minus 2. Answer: -1.03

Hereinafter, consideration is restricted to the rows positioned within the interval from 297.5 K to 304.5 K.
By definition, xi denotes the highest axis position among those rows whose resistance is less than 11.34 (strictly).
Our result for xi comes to 303.0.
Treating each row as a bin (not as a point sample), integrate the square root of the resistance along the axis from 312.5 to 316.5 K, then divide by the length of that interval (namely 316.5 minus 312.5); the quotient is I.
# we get 3.37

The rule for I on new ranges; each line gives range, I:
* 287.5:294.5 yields 3.26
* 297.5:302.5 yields 3.29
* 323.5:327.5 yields 3.35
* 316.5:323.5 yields 3.36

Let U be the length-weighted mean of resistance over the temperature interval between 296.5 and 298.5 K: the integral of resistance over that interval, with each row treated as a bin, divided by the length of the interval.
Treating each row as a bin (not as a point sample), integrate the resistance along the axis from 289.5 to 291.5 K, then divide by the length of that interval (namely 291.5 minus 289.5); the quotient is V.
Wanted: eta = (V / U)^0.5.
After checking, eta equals 1.01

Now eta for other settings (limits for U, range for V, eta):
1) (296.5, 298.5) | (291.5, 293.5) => 1.00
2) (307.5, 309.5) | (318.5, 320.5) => 1.00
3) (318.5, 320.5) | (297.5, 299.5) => 0.96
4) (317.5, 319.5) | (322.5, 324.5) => 0.97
